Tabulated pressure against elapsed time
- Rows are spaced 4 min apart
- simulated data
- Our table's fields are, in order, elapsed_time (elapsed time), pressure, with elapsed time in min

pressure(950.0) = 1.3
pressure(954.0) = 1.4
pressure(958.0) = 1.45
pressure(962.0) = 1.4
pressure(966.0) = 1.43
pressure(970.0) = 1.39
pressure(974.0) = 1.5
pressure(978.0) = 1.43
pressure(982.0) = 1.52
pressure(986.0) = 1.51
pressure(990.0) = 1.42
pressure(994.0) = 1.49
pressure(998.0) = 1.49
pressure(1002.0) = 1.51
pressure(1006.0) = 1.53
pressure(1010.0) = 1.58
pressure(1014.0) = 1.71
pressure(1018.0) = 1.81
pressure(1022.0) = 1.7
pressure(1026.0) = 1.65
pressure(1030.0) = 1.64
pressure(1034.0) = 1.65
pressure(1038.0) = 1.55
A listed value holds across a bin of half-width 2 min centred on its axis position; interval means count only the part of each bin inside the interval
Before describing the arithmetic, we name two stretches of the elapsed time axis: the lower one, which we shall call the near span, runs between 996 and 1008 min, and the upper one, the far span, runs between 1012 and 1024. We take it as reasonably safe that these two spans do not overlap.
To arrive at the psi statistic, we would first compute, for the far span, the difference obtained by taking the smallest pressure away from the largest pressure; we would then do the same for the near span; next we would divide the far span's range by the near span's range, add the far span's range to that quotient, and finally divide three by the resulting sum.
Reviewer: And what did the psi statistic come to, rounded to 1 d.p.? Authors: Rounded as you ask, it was 1.0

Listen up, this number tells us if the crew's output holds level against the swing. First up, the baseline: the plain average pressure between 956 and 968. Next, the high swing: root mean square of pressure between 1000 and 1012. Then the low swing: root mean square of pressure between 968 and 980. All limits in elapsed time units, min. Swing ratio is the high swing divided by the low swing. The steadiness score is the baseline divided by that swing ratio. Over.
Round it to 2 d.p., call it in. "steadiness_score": 1.33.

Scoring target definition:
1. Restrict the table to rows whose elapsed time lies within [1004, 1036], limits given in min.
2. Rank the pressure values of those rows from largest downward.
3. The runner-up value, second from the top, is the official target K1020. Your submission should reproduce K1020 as 1.71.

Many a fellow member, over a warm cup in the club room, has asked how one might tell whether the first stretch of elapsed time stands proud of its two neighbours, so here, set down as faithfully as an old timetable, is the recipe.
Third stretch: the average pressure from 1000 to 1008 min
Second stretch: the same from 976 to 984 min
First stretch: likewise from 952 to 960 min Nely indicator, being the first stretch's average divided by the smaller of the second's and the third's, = 0.97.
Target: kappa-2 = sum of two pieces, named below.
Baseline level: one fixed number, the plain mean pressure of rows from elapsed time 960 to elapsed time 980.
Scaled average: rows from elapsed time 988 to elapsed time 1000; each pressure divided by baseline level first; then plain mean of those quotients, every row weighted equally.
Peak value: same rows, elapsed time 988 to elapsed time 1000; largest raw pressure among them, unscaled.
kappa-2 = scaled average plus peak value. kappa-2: 2.52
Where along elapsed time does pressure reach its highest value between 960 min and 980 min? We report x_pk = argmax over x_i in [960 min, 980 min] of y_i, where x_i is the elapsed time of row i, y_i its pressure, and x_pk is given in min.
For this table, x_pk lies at 974.0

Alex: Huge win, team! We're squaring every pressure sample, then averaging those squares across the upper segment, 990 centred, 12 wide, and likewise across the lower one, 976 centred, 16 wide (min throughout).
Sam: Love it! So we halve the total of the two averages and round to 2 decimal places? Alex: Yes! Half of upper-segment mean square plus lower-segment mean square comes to 2.15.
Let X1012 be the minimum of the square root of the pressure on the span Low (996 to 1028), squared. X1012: 1.49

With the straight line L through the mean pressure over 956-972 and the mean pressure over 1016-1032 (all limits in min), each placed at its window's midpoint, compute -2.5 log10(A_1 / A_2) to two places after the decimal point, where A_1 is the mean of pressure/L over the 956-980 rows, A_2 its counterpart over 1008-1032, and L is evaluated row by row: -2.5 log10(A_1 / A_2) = 0.00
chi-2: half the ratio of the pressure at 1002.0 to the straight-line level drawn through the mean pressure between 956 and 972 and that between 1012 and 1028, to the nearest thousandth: 0.466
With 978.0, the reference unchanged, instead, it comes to 0.479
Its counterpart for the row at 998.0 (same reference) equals 0.466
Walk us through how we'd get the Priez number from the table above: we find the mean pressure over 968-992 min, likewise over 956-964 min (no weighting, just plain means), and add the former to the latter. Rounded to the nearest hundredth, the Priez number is 2.89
